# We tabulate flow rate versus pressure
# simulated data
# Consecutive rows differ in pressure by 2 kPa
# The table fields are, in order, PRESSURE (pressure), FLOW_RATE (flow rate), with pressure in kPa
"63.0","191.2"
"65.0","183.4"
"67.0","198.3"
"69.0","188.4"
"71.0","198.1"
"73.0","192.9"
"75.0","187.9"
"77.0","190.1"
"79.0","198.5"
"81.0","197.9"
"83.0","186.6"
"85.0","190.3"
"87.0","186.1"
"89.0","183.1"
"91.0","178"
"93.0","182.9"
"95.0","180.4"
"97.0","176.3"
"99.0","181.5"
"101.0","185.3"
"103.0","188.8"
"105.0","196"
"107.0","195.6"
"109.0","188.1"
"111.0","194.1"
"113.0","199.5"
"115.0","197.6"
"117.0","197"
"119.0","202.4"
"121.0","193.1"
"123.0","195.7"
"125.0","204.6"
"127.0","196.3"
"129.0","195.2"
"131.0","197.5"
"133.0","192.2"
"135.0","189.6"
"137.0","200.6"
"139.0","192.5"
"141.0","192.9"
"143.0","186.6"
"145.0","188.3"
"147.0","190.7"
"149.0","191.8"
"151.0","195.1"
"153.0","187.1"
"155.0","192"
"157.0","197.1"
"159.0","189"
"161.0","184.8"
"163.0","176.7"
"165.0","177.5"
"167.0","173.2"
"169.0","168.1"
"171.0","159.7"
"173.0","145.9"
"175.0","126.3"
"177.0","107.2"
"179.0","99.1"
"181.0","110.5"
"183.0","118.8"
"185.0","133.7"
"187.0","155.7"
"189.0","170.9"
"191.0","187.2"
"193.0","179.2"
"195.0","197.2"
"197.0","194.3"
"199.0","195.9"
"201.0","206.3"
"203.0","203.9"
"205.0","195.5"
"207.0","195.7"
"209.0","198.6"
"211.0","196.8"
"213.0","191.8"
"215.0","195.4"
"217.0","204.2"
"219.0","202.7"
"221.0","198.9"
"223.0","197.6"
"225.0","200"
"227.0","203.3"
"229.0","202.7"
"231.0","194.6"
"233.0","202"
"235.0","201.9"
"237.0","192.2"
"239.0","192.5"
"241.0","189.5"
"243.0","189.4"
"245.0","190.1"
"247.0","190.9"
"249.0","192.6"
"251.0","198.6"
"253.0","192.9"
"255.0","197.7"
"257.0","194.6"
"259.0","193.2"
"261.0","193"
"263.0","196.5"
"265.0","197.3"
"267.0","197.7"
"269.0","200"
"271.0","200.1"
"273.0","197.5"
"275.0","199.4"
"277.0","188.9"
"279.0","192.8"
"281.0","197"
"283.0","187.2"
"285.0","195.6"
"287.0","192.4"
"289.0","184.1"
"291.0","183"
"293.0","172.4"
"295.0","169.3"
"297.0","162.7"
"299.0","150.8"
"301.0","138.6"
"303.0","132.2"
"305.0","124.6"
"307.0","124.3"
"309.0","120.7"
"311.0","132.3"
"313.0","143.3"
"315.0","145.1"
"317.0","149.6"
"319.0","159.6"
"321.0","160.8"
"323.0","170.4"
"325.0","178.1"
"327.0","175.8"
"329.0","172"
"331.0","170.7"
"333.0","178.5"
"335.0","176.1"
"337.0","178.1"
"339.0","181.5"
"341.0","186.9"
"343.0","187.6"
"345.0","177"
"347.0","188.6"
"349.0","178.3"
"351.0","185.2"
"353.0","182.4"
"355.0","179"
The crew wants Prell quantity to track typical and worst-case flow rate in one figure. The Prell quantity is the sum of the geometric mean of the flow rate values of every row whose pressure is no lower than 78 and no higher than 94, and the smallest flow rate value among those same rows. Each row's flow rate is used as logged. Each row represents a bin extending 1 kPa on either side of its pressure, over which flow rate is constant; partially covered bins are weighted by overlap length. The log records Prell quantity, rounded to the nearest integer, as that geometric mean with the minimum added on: 366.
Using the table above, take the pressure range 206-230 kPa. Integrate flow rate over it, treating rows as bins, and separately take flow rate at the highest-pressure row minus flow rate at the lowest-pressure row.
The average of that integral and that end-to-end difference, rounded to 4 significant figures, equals 2391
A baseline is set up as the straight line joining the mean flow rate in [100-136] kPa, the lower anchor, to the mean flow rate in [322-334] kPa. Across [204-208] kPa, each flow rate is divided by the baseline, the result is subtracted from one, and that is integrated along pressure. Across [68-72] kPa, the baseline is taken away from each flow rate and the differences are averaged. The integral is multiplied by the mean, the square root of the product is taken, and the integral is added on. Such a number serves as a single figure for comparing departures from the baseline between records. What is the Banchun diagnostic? 0.9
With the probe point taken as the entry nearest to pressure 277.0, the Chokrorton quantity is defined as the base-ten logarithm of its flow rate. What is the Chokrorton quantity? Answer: 2.276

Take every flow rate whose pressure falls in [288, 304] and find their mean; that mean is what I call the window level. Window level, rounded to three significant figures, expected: 162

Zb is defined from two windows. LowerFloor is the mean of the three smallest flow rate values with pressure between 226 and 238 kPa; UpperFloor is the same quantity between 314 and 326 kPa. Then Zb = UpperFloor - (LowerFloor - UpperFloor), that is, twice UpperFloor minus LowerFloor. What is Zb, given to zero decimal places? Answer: 107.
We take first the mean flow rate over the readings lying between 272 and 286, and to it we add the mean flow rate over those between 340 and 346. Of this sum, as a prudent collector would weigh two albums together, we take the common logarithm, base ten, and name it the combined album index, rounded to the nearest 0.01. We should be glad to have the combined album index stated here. 2.58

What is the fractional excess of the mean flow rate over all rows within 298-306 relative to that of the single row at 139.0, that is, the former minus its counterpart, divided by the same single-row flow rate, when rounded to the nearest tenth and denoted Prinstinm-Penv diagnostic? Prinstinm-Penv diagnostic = -0.3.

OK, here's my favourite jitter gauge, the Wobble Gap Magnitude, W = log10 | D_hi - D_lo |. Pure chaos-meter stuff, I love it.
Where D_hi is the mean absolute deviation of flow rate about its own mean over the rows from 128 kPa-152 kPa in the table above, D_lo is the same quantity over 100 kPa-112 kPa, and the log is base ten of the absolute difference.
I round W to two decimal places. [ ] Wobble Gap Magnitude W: 0.00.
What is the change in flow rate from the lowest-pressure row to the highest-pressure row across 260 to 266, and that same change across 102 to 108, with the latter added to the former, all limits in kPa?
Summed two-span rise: 11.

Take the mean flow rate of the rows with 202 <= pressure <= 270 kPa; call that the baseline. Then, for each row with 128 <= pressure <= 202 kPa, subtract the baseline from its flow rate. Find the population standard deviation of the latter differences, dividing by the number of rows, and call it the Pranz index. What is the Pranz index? 28.9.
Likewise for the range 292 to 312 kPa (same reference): 18.5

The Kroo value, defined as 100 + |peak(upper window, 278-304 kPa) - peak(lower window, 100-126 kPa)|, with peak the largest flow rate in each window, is 108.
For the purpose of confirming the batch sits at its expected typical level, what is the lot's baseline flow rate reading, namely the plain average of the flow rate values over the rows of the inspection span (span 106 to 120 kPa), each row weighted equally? 196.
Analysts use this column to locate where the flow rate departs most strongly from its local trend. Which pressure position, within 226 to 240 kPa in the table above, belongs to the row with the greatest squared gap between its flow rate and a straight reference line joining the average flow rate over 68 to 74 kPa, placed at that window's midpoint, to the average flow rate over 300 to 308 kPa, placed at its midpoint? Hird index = 235.0 kPa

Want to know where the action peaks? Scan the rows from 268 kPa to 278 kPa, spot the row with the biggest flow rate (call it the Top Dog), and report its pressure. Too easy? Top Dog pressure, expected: 271.0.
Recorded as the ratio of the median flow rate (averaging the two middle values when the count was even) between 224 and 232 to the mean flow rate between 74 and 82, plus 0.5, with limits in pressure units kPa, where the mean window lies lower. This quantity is 1.54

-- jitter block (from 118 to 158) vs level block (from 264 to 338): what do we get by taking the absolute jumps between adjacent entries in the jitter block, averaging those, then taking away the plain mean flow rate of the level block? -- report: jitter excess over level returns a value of -165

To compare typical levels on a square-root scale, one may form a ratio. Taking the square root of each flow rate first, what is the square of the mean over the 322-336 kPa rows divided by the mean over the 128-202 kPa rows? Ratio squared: 1.01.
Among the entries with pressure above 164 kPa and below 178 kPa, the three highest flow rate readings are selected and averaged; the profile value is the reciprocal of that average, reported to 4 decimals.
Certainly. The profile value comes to 0.0058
